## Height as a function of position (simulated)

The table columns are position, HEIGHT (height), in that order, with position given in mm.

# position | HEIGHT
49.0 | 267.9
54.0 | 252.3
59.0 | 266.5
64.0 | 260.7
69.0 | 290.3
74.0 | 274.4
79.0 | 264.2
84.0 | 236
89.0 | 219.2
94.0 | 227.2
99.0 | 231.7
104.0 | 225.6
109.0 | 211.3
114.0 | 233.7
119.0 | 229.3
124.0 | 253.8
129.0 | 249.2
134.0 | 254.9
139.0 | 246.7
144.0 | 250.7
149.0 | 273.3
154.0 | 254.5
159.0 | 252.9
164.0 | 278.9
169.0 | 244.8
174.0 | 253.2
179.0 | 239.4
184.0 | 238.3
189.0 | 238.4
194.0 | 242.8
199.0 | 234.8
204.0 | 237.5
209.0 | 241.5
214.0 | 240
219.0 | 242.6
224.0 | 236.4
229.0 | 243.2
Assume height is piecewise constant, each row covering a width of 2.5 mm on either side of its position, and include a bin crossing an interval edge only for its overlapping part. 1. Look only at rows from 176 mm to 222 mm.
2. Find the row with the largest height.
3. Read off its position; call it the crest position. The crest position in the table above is 194.0 mm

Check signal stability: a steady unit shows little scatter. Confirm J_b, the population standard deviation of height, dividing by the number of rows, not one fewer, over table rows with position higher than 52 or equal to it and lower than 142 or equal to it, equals 20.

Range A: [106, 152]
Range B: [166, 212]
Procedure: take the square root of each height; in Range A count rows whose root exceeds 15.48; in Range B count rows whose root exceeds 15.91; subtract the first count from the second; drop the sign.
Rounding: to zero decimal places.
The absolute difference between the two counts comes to 5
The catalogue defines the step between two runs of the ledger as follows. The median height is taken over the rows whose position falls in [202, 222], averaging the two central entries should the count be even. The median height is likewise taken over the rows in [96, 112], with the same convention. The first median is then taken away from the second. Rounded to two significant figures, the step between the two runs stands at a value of -15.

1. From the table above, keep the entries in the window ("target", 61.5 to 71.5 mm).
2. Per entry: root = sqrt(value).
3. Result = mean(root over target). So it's 16.6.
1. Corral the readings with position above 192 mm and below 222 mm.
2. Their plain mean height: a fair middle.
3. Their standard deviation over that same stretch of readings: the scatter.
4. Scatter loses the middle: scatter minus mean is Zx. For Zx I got -237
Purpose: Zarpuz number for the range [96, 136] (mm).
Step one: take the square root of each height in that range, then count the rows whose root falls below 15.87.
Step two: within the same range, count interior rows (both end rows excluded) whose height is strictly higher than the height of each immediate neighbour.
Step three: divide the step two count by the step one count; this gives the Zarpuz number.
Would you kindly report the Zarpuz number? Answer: 0.3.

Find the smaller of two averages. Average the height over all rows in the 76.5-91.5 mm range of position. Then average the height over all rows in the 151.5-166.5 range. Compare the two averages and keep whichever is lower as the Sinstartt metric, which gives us 240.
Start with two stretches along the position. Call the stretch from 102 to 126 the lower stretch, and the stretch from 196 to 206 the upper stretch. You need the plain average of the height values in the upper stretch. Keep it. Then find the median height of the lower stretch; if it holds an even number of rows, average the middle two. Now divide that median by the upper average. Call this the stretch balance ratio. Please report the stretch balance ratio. 0.97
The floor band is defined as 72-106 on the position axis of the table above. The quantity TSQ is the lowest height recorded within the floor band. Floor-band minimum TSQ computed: 219.2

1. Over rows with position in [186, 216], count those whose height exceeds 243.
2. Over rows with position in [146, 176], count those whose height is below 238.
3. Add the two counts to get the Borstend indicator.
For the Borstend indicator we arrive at 0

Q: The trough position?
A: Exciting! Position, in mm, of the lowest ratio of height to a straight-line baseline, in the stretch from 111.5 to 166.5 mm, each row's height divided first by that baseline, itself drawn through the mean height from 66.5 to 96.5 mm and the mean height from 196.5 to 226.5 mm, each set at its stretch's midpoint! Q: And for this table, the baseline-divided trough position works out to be 119.0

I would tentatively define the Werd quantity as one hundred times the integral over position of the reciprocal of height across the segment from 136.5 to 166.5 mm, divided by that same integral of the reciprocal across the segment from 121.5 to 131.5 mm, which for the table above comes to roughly 291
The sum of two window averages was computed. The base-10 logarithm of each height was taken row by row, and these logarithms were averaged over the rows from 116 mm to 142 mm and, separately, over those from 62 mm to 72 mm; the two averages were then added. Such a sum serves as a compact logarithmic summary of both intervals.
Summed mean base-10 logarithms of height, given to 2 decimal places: 4.83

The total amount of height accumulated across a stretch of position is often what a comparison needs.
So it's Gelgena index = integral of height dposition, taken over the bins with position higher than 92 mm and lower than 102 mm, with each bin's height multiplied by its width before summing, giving 2294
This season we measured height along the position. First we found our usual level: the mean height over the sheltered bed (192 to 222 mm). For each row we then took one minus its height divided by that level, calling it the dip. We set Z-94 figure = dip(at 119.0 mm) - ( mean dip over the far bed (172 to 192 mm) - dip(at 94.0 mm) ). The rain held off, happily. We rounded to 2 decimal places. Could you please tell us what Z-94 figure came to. 0.11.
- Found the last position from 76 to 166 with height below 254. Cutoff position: 159.0 mm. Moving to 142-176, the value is 174.0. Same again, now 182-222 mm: 219.0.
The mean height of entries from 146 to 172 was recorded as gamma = 261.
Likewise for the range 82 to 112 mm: 225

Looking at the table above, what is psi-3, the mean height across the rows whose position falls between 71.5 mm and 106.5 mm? 240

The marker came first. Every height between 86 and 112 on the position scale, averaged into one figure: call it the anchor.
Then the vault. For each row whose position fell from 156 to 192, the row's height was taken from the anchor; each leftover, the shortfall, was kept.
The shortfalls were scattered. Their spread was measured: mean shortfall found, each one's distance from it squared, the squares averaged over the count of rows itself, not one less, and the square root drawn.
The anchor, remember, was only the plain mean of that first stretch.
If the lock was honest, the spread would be 13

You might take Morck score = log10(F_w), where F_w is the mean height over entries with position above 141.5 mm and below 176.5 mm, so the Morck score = 2.41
